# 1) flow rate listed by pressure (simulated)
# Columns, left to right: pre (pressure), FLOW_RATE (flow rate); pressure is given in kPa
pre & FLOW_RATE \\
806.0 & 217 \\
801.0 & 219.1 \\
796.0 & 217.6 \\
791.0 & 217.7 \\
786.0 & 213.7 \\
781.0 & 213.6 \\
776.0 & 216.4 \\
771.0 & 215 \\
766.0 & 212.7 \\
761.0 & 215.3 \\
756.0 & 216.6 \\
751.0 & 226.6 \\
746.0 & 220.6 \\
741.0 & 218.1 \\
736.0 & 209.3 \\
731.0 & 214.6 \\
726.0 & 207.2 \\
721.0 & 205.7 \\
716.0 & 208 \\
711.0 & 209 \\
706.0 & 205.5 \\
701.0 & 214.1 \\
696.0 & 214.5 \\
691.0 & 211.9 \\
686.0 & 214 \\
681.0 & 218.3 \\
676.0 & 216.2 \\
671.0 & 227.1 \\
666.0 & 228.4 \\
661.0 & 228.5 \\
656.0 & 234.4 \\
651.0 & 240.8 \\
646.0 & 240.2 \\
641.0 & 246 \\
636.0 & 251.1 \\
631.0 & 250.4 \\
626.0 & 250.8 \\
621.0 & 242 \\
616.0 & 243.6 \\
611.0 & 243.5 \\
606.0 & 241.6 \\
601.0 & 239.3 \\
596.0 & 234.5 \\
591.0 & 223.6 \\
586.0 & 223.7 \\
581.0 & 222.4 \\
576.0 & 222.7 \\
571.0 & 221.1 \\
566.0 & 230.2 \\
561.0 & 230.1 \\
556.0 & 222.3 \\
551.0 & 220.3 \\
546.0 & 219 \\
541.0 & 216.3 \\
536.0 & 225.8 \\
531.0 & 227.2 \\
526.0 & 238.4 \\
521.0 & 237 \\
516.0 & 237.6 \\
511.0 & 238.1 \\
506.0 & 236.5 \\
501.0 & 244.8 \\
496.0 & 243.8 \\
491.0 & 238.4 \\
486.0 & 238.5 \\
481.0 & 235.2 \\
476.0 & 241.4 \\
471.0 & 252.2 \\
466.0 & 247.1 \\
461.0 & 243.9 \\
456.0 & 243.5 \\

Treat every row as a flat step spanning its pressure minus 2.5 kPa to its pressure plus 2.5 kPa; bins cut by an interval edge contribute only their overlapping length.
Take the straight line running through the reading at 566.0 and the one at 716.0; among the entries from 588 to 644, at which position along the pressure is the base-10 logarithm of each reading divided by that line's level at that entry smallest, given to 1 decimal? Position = 591.0 kPa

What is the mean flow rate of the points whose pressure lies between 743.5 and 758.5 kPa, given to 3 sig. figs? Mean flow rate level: 221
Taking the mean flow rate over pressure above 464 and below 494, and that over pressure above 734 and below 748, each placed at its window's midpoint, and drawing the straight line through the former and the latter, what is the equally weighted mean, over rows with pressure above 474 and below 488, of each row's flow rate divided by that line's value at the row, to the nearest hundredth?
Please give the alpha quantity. 0.99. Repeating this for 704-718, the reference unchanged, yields 0.95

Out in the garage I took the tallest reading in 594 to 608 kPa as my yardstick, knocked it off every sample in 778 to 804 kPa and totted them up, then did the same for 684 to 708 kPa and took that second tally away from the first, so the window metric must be 22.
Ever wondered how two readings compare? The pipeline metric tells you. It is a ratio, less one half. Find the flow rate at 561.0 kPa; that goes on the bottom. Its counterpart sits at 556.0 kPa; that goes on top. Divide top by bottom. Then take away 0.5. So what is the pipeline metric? 0.47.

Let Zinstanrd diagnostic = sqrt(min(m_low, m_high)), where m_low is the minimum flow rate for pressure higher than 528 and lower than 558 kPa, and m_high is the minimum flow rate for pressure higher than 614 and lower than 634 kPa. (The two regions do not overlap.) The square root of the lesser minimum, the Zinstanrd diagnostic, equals 14.7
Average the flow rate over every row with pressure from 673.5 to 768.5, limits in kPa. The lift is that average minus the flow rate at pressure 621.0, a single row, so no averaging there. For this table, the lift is -28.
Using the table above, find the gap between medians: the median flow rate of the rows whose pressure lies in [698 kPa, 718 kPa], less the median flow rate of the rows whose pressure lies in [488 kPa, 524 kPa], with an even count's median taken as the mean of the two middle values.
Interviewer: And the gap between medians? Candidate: -30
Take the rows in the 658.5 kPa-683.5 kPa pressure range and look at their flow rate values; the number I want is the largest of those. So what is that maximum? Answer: 228.5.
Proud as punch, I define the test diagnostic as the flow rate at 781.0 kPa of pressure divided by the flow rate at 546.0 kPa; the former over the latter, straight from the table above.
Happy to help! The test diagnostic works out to 0.98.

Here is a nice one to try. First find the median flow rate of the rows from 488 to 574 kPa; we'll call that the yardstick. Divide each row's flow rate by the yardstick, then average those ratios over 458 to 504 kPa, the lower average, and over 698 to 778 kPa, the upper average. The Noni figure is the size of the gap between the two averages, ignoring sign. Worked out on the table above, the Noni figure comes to 0.13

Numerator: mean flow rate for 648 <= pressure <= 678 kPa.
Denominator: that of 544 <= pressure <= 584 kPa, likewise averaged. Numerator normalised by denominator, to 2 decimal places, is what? 1.03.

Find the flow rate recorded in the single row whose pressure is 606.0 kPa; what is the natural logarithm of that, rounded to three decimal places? 5.487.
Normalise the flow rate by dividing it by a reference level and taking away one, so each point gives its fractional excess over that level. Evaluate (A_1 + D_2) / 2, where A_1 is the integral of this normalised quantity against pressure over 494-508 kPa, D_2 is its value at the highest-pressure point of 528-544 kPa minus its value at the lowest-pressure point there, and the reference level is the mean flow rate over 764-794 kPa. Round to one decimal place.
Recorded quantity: 0.9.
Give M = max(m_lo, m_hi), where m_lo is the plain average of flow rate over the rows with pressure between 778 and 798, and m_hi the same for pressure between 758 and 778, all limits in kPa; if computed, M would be 216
